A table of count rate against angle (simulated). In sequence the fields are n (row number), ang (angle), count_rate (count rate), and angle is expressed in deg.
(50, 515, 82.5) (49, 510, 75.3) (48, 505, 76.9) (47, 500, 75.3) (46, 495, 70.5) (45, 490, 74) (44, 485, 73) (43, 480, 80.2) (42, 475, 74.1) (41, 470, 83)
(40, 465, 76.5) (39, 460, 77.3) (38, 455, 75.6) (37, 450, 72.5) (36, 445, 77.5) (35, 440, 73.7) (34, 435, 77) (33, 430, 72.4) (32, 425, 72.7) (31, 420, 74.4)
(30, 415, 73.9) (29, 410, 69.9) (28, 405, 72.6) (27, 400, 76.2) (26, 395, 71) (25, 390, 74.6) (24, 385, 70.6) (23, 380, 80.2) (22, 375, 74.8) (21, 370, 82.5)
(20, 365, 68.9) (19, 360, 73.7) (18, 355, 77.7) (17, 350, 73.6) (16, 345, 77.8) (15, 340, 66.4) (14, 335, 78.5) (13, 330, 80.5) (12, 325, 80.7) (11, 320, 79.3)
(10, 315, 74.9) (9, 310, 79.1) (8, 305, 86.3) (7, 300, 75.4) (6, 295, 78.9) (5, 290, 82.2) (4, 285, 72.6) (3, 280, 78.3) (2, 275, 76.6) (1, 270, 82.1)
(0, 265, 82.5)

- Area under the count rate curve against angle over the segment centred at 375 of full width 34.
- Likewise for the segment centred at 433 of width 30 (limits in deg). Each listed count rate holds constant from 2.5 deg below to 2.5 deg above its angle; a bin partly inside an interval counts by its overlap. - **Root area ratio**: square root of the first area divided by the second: 1.1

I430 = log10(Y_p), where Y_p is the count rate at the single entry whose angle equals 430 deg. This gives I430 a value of 1.86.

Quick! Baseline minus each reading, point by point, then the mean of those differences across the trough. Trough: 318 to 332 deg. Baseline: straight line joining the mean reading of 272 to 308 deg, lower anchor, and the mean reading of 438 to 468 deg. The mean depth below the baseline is -2.2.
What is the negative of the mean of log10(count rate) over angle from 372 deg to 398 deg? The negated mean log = -1.87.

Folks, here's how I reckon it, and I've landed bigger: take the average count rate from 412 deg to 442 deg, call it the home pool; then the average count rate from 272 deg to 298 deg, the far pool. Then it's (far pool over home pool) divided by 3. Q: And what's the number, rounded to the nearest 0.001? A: 0.350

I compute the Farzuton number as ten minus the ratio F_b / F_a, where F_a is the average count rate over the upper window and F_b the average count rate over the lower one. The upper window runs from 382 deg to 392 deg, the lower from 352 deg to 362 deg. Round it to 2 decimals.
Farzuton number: 8.96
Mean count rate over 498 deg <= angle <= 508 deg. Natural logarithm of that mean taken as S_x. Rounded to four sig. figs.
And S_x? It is 4.332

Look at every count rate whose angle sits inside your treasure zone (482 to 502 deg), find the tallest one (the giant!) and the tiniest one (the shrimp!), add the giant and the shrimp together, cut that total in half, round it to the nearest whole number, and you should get 73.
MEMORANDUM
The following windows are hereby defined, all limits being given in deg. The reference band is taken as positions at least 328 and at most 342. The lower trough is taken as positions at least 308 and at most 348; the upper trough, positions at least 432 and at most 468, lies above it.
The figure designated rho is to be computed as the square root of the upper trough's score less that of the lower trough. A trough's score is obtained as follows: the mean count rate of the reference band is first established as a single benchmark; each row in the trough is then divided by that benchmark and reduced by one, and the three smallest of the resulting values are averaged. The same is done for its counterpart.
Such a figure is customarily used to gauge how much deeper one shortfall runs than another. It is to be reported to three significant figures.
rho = 0.109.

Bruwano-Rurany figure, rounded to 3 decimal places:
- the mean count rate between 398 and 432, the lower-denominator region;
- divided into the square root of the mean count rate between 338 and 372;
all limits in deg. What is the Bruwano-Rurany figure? 0.118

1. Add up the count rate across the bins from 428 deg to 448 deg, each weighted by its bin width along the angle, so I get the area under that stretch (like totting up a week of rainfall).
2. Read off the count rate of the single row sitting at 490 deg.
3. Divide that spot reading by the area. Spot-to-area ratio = 0.049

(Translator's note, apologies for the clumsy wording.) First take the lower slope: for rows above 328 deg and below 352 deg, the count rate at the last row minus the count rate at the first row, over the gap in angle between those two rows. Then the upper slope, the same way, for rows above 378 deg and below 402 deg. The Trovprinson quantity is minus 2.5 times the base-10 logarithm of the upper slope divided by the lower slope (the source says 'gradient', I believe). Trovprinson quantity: 0.6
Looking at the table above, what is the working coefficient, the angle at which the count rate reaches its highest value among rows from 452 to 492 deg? 470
